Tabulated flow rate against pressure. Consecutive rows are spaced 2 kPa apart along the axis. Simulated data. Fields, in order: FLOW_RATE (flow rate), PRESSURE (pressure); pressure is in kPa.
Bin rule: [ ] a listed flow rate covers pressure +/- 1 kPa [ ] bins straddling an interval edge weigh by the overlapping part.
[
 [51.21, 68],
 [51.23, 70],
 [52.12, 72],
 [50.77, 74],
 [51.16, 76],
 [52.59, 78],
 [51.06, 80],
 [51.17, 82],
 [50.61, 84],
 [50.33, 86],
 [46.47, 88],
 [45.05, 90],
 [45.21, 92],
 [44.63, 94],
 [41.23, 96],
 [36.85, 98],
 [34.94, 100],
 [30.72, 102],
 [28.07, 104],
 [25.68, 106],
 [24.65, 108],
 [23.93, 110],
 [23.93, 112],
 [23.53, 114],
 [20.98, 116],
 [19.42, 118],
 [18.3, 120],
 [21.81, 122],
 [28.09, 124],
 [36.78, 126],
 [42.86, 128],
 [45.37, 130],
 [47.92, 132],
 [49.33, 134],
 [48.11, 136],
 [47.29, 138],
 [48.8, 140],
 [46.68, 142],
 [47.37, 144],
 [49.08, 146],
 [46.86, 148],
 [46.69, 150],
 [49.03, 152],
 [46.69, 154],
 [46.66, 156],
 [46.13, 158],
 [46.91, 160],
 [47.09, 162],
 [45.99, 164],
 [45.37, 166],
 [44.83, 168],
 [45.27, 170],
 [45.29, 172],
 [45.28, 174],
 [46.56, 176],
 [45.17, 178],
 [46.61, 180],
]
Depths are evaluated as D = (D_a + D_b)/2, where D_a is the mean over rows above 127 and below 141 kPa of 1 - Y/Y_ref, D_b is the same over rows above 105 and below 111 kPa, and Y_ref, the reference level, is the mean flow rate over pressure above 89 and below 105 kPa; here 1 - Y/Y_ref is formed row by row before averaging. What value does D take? 0.06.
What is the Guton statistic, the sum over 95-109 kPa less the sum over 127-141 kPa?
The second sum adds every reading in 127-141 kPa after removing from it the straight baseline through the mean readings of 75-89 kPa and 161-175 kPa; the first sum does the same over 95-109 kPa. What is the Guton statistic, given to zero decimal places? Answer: -120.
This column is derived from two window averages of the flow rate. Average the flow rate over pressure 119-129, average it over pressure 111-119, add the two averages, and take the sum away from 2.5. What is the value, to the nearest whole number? -49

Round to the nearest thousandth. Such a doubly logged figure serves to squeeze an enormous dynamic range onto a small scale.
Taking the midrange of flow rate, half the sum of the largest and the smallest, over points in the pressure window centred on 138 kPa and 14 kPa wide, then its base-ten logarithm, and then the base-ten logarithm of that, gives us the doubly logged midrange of 0.226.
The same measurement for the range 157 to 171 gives 0.221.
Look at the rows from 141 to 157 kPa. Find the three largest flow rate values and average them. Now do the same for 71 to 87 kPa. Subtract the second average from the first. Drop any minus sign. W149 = 3.5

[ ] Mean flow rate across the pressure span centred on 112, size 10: 23.4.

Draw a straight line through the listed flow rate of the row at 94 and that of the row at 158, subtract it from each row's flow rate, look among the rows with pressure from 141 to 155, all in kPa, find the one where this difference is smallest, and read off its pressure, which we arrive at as 154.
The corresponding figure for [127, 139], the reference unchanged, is 128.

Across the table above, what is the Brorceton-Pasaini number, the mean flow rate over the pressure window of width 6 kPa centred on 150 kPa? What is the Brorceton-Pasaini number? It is 47.5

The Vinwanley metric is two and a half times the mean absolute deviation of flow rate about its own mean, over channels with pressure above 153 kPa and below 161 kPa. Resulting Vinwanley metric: 0.6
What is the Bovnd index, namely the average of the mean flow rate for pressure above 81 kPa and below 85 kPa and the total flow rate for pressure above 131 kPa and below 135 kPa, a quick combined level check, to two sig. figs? 74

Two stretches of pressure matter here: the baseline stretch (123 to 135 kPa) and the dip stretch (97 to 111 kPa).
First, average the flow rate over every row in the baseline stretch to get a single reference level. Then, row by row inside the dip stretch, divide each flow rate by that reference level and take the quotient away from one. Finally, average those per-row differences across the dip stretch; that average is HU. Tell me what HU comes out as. 0.3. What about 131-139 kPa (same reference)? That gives -0.2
